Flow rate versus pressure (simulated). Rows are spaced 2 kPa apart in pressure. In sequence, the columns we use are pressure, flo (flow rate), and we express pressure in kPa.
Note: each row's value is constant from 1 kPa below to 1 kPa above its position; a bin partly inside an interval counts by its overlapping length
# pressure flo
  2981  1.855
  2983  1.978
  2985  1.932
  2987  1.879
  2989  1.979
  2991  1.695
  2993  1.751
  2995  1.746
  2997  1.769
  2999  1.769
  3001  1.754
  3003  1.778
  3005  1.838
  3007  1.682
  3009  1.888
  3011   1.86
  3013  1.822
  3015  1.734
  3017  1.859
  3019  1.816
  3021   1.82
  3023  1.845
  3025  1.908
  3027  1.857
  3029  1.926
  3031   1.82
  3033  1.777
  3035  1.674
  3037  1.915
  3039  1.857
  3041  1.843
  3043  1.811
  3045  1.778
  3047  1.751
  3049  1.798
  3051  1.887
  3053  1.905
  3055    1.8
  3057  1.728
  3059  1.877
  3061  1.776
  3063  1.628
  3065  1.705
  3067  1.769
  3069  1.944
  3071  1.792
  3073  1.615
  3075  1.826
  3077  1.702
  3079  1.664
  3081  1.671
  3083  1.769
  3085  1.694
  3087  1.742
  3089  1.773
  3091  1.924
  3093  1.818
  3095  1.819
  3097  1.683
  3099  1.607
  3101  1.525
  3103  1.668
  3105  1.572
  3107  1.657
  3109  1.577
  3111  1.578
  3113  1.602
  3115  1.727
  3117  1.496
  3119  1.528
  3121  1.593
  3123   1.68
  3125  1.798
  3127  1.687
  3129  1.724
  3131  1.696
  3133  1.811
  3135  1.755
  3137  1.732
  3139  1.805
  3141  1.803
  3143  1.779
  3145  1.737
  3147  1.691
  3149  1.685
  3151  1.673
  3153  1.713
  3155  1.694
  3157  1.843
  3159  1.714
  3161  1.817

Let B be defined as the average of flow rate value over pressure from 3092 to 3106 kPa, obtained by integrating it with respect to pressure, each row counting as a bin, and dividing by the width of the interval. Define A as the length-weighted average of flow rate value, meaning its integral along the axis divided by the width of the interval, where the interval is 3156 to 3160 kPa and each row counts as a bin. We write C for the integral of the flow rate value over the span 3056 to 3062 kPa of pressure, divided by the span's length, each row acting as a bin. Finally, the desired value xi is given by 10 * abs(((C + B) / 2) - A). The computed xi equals 0.5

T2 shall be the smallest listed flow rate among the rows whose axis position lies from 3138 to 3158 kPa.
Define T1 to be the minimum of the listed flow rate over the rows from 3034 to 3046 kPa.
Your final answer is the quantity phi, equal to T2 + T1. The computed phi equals 3.35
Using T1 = 1.674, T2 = 1.673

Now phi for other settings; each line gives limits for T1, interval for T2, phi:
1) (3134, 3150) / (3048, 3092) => 3.30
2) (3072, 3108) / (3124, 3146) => 3.21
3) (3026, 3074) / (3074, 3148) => 3.11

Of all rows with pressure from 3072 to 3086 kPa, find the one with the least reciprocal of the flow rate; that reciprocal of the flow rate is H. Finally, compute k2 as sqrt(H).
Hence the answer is 0.740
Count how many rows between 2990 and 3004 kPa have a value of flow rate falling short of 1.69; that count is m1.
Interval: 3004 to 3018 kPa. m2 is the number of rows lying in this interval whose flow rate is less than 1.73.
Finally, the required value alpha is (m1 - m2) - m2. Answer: -2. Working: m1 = 0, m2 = 1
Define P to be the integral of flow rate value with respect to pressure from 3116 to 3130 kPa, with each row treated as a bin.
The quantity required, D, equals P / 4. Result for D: 5.8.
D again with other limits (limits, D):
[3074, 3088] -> 6.0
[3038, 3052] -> 6.4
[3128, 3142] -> 6.2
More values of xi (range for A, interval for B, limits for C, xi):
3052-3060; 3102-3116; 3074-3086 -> 1.5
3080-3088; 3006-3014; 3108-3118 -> 0.1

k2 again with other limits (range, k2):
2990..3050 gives 0.721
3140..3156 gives 0.745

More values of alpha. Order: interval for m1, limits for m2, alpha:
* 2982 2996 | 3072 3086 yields -10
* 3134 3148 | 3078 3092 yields -6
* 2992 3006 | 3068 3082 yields -8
